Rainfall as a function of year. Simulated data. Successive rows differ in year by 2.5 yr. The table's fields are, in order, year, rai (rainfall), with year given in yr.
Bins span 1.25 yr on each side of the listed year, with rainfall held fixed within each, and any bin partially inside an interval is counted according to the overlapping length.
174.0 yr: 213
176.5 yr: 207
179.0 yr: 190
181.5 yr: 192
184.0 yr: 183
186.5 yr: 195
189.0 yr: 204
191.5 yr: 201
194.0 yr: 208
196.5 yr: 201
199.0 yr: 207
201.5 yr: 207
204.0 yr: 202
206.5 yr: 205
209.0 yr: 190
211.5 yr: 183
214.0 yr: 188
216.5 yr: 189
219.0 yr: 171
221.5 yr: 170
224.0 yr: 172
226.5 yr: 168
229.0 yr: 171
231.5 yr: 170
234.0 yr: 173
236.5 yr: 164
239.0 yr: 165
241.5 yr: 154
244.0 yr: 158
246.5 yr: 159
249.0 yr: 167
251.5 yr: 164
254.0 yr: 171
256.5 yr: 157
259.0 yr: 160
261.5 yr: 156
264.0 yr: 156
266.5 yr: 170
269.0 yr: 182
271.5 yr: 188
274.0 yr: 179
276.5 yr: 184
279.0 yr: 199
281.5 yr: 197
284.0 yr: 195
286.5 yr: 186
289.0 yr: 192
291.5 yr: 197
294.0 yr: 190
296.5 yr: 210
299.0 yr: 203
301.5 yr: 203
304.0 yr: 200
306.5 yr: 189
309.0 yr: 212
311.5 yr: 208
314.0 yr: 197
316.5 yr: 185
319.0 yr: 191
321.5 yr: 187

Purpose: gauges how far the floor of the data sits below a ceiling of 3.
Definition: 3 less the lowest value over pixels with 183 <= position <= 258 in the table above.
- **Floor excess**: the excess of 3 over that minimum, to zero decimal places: -151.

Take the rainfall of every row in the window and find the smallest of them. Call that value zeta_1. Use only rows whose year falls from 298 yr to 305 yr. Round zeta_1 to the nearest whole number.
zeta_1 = 200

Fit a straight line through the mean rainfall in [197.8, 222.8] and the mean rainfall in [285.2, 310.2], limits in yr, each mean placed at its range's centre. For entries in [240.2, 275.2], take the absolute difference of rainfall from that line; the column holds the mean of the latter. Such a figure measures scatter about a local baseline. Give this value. 29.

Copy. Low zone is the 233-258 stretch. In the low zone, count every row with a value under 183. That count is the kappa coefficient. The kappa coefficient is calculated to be 10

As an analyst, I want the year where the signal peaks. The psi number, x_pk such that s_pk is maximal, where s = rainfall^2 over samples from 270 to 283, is 279.0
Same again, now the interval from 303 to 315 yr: 309.0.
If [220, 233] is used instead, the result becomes 224.0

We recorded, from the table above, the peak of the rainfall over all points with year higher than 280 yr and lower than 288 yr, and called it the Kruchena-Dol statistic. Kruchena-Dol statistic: 197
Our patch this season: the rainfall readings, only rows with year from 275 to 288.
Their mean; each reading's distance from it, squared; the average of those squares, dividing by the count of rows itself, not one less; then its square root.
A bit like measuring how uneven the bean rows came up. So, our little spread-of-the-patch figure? 6.0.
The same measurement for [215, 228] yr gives 7.6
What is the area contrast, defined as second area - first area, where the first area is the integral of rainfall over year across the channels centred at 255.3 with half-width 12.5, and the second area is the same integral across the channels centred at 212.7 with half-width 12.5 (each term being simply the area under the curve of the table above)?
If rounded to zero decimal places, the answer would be 648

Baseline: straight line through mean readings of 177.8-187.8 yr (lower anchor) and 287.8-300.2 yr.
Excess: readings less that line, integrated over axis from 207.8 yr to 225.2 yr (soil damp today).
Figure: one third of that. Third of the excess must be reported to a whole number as -71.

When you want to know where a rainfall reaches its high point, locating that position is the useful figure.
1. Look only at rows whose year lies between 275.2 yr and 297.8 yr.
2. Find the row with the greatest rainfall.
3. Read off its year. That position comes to 296.5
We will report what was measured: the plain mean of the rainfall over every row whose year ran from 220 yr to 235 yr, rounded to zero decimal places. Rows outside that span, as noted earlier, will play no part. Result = 171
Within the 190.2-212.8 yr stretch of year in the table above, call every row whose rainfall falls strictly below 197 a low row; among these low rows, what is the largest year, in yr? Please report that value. 211.5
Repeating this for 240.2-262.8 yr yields 261.5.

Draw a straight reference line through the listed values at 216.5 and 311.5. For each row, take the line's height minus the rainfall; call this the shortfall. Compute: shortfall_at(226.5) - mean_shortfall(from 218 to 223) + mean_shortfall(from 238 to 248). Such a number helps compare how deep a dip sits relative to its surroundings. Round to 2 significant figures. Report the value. 39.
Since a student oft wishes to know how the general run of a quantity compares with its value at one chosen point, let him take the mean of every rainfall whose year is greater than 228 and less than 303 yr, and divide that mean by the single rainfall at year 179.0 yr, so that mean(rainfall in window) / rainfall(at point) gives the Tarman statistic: 0.93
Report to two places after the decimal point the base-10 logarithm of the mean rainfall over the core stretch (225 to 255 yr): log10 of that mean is 2.22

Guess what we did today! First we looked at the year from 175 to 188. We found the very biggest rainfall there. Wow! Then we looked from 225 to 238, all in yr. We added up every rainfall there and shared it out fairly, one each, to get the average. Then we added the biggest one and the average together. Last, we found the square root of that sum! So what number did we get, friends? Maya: 19.4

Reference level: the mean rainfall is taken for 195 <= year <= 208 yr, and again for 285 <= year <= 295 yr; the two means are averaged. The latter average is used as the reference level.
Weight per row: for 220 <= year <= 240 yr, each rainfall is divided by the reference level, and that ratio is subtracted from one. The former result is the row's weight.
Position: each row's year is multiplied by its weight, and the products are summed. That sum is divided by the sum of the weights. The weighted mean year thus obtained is 230.6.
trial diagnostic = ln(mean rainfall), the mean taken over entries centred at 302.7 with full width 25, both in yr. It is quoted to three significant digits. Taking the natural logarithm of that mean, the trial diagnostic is 5.30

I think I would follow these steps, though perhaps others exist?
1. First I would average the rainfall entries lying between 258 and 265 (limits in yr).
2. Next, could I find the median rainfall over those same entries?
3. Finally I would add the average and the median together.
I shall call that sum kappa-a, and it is 313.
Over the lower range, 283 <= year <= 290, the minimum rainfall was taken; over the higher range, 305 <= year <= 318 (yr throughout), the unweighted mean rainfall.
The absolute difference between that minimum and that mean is 12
